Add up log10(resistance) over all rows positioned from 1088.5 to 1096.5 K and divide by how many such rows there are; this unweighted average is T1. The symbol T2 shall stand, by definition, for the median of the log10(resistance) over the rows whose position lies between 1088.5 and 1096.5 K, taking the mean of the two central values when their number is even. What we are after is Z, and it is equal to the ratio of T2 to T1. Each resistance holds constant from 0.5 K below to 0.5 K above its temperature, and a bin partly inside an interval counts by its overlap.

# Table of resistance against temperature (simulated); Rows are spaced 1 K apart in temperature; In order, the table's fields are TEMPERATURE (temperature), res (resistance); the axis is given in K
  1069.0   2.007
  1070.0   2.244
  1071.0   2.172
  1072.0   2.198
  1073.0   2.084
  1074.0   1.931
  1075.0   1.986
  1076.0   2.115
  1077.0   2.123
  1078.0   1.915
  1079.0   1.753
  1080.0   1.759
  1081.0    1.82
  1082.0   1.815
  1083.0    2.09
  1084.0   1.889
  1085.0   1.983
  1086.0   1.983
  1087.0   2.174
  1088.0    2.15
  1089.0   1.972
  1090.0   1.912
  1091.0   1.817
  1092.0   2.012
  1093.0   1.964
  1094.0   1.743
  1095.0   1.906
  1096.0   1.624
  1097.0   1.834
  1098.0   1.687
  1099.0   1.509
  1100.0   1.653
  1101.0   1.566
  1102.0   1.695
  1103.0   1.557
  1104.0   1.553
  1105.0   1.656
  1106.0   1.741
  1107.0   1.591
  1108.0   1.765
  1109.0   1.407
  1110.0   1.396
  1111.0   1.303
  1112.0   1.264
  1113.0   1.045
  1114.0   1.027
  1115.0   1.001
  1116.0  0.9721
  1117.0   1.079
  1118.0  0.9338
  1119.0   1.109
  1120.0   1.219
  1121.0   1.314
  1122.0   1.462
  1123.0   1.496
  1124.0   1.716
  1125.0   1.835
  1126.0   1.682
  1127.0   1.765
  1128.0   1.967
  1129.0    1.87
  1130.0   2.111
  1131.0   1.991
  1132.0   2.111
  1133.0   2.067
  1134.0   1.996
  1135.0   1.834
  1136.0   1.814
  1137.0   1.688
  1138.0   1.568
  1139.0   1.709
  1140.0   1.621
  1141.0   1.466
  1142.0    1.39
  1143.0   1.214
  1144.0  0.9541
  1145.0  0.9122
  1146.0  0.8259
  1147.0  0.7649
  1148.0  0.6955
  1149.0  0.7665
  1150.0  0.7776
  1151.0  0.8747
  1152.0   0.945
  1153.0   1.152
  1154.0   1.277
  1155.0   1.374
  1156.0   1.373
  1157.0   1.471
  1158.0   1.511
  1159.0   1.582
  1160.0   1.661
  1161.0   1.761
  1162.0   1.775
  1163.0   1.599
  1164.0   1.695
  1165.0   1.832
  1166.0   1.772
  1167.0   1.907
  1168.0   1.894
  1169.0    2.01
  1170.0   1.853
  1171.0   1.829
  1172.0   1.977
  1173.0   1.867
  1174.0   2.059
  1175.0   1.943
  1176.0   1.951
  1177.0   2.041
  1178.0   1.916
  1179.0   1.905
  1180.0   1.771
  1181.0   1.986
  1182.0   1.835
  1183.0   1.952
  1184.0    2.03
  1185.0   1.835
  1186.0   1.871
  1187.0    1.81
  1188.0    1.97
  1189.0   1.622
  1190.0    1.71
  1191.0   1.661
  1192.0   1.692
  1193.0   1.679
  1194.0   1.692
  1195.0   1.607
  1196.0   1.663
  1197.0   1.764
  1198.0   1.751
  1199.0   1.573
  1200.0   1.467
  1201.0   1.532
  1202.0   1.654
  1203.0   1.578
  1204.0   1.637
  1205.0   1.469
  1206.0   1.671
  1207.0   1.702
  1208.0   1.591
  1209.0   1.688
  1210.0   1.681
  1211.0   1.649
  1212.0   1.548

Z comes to 1.04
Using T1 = 0.27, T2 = 0.281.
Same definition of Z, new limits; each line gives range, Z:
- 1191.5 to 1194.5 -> 1.00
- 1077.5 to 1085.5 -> 0.98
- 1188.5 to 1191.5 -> 1.00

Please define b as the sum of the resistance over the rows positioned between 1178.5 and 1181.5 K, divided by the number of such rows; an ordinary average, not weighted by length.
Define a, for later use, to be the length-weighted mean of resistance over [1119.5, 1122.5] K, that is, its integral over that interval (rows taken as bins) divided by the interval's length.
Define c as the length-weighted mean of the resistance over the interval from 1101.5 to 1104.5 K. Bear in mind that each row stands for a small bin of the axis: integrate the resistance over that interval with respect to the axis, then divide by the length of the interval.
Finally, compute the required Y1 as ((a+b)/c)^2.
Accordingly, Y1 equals 4.0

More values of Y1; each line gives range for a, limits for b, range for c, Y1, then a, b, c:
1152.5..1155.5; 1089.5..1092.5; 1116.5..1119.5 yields 9.3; 1.27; 1.9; 1.0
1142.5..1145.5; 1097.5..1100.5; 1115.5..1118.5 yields 7.1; 1.03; 1.6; 1.0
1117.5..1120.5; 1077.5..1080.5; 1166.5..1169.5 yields 2.2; 1.09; 1.8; 1.9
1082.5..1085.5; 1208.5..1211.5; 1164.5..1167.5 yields 4.0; 1.99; 1.7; 1.8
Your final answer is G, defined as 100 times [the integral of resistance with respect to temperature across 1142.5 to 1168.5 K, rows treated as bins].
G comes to 3437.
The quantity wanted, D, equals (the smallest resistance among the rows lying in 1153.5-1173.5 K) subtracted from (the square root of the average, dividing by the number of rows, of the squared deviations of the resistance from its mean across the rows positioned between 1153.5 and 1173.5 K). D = -1.1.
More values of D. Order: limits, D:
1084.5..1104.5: -1.3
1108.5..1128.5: -0.6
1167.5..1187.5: -1.7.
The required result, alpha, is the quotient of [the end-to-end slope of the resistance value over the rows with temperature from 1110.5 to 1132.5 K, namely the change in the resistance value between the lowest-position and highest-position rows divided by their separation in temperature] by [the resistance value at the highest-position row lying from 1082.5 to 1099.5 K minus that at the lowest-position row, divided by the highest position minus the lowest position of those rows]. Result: -1.1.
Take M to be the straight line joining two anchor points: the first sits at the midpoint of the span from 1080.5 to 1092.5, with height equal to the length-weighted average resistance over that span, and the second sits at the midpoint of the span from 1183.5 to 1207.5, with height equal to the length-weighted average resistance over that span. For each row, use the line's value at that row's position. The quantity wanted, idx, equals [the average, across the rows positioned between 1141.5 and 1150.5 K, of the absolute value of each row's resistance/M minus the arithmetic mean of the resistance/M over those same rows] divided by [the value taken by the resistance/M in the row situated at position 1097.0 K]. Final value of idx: 0.10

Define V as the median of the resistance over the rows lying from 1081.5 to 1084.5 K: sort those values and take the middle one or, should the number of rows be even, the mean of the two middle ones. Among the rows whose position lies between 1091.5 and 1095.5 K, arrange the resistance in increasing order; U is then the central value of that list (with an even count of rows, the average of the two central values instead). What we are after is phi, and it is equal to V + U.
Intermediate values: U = 1.9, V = 1.89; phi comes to 3.8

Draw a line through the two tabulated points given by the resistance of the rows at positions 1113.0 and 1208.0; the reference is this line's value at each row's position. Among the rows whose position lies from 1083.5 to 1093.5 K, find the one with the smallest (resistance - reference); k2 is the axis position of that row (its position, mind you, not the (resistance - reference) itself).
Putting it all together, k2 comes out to 1091.0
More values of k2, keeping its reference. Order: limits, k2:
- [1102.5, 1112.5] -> 1112.0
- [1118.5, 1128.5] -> 1119.0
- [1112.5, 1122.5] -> 1118.0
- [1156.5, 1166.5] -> 1157.0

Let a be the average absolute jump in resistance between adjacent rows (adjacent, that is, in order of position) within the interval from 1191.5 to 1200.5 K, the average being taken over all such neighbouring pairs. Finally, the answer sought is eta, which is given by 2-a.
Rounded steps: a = 0.07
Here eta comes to 1.93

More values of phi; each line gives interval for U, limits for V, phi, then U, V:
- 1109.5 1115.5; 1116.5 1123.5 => 2.4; 1.2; 1.22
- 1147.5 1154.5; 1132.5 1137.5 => 2.7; 0.9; 1.83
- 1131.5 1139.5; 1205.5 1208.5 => 3.5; 1.8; 1.67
